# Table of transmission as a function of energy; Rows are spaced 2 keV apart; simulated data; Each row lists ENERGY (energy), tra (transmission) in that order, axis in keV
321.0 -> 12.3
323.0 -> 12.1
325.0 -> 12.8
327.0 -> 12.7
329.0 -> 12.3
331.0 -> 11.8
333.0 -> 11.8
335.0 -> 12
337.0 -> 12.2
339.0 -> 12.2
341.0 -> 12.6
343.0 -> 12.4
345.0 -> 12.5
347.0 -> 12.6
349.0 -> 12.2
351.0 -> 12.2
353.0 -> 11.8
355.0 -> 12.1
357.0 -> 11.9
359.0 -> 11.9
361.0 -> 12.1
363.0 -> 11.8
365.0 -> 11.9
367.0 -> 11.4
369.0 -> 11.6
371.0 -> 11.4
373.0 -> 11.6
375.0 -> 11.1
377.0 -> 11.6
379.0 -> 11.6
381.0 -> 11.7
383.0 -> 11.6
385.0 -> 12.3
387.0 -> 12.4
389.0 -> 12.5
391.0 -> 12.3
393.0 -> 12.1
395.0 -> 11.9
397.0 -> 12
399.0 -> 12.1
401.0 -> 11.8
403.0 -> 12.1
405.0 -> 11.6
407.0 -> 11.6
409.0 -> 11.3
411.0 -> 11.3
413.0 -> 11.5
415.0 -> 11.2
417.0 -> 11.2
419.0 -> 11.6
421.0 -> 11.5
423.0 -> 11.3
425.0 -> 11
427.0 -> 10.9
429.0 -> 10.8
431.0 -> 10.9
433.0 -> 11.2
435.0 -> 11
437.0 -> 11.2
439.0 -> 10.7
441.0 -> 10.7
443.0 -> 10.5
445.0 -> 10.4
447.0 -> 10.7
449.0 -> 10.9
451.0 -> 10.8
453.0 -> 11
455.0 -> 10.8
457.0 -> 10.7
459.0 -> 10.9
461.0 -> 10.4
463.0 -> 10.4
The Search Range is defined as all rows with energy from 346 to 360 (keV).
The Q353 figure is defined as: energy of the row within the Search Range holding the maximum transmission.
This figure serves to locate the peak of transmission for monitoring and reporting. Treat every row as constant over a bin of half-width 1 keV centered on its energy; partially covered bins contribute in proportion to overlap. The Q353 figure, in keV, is 347.0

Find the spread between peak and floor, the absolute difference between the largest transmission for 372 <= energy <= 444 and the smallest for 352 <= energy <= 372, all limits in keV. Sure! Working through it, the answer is 1.1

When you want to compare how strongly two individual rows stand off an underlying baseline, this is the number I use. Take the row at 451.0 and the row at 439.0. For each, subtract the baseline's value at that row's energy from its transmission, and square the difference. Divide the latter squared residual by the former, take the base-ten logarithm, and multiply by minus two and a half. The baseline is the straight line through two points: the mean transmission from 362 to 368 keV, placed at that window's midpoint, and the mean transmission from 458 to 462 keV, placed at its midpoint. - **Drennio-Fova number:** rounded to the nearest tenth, -2.8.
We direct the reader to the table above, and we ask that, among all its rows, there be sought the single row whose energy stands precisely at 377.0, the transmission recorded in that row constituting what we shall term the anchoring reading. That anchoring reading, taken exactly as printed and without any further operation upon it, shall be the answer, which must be 11.6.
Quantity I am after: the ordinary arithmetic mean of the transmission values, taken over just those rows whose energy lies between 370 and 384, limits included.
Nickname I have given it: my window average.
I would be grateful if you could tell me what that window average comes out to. 11.5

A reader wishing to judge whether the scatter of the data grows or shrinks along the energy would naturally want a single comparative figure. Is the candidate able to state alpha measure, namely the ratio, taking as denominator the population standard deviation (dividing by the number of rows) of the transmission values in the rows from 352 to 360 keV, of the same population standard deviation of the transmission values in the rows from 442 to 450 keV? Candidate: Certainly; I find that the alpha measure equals 1.8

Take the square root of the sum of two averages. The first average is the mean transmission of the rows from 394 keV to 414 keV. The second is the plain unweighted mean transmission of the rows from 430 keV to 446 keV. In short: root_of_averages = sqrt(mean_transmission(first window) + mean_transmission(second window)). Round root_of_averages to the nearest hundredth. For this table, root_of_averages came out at 4.75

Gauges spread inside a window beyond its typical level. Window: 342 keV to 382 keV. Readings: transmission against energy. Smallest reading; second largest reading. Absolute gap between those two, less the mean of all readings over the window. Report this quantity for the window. -10.5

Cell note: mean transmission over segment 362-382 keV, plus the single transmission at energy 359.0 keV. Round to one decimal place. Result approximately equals 23.5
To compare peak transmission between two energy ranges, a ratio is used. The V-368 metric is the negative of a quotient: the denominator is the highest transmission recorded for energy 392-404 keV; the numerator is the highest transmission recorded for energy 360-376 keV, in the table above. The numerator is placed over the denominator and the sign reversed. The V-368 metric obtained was -1.00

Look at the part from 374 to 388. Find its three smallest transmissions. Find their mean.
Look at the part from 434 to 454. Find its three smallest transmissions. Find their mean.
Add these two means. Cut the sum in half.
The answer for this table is 11.0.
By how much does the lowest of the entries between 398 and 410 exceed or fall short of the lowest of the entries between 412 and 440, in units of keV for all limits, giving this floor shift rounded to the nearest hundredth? 0.60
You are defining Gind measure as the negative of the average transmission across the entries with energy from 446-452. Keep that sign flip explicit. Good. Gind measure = -10.8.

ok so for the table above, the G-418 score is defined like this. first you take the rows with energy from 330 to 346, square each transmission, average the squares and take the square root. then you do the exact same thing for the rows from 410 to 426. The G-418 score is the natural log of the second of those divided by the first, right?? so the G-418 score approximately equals -0.074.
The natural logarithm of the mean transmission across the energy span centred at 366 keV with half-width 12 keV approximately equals 2.46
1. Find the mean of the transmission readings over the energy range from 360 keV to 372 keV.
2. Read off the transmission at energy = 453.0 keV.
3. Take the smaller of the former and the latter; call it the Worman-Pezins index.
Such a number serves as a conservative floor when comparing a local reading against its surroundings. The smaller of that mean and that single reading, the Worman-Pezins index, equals 11.0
